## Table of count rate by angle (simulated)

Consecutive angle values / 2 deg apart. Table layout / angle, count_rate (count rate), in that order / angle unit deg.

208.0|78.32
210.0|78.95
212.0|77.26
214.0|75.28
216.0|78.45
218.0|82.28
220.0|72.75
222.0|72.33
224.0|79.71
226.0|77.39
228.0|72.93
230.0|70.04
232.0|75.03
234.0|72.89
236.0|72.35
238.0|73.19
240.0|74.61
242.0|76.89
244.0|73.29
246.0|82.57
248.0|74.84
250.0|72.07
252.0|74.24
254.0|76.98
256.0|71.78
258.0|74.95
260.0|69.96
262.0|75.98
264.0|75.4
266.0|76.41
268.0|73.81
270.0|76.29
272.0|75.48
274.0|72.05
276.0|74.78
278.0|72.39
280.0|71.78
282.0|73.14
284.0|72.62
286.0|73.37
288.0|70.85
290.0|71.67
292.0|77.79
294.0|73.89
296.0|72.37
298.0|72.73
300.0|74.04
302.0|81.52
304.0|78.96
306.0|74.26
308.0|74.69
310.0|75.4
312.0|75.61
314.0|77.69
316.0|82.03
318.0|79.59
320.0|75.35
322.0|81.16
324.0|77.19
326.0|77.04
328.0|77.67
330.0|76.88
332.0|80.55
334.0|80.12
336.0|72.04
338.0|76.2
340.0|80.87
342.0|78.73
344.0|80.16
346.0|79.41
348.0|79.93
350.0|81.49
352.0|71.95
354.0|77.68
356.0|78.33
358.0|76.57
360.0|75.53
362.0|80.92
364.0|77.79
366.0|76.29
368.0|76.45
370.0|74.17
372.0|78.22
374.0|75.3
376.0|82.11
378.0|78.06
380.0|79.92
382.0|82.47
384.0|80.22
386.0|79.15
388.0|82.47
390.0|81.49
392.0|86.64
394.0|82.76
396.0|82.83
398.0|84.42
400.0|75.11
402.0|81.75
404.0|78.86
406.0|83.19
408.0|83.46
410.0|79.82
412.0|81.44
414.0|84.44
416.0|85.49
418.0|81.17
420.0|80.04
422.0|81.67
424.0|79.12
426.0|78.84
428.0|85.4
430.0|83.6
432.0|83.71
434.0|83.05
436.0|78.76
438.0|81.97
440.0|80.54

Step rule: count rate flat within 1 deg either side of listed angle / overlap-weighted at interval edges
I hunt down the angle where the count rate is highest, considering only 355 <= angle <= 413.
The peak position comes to 392.0 deg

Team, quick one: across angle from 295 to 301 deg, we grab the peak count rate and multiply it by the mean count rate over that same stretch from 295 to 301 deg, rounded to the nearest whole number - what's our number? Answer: 5408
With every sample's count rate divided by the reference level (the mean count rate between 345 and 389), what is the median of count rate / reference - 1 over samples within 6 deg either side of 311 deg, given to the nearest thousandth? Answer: -0.037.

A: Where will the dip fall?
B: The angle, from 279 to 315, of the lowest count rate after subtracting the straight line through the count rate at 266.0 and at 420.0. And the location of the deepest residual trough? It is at 288.0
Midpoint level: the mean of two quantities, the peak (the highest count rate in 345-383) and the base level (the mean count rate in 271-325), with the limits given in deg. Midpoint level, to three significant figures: 78.9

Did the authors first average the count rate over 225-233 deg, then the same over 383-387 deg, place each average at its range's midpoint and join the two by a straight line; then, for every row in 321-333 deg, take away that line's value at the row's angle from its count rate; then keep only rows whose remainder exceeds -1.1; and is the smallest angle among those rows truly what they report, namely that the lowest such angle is 322.0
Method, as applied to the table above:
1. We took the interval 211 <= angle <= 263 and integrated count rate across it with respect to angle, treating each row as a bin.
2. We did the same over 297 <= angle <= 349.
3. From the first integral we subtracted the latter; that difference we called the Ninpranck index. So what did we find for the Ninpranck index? -140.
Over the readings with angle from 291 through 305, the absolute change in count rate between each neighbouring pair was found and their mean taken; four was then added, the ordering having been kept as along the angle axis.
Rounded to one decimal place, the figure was 6.9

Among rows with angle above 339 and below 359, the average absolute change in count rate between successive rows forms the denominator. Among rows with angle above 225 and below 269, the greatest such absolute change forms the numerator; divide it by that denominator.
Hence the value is 3.5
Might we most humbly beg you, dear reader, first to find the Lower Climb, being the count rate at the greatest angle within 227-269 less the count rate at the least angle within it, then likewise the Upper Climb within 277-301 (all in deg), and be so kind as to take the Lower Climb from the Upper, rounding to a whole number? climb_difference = 1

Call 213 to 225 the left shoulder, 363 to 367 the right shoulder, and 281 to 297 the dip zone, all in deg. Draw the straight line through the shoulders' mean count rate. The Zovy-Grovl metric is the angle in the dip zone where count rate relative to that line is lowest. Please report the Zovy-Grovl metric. 288.0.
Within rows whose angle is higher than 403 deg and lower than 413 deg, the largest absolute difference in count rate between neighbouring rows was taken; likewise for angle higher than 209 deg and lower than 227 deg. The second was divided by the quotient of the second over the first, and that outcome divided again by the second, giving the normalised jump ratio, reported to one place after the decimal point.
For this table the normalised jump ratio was 0.5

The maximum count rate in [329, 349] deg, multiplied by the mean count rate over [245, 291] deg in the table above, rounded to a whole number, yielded 5989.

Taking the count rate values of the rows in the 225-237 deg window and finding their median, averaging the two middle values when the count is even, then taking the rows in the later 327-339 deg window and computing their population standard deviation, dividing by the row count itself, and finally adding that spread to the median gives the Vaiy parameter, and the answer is 75.7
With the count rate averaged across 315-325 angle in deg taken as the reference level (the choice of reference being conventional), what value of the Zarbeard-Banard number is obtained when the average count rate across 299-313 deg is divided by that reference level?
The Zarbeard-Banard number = 0.97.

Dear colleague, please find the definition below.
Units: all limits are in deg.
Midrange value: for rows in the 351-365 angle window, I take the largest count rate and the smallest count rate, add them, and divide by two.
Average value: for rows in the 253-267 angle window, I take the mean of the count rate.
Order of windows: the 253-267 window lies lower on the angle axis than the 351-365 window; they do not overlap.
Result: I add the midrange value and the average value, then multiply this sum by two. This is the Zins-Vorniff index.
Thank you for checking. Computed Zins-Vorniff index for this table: 302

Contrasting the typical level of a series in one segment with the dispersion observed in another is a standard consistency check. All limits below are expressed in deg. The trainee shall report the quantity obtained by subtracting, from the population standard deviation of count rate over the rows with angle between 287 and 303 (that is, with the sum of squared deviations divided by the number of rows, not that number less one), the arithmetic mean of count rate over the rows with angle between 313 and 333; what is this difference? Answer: -75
